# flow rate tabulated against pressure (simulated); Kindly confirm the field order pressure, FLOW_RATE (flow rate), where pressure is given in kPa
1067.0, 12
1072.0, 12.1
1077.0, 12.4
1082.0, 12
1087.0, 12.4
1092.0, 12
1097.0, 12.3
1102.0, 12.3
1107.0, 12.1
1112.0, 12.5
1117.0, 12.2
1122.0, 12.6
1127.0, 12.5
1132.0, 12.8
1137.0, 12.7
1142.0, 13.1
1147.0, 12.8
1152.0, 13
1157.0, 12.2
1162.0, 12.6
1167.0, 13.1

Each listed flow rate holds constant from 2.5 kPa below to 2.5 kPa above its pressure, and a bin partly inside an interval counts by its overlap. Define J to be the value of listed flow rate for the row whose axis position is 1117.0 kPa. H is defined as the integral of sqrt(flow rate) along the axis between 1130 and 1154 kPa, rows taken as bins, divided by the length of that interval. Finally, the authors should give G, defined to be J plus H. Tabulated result 15.8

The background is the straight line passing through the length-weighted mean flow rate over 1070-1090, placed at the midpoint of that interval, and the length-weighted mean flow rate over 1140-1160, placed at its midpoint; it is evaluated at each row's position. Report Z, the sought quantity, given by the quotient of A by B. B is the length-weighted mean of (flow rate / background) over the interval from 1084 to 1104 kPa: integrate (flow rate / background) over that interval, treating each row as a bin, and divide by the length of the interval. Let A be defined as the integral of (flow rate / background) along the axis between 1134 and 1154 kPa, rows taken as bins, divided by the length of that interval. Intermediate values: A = 1.01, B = 0.99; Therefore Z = 1.02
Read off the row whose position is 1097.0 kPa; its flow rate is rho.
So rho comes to 12.3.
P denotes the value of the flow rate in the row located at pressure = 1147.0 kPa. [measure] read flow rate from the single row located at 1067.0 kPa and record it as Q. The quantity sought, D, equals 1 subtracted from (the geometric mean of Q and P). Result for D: 11.39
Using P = 12.8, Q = 12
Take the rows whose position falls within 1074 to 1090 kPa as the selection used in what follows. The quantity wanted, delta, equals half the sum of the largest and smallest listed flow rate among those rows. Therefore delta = 12.2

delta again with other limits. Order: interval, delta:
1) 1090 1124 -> 12.3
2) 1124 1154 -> 12.8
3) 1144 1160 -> 12.6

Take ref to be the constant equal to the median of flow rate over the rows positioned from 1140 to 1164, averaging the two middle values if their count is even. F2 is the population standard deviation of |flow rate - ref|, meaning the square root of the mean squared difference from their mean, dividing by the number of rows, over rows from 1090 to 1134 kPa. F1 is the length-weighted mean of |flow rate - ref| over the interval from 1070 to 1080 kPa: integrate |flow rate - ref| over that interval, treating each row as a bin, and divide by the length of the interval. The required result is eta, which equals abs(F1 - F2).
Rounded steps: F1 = 0.6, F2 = 0.240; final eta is 0.31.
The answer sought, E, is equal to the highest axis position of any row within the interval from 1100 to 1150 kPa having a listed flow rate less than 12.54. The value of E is 1127.0 kPa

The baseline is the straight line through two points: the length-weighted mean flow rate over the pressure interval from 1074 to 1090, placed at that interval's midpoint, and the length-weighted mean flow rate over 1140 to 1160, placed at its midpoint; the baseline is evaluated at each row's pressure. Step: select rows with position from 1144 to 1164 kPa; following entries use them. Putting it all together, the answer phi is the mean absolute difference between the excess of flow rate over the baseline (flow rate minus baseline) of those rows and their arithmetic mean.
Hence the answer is 0.287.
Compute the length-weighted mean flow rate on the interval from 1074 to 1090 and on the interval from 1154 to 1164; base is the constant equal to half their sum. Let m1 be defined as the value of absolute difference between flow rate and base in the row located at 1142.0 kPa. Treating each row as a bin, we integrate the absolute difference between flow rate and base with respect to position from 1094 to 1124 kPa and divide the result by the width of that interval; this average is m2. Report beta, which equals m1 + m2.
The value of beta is 0.9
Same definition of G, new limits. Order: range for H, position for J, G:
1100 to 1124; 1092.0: 15.5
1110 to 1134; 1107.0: 15.6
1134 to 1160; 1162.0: 16.2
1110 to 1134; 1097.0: 15.8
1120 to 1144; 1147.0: 16.4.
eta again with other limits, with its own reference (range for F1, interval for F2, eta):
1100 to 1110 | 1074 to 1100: 0.41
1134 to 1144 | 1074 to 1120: 0.01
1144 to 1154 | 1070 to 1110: 0.05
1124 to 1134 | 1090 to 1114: 0.01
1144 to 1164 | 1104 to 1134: 0.02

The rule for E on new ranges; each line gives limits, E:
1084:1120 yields 1117.0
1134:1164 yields 1157.0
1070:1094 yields 1092.0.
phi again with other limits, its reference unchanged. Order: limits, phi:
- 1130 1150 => 0.119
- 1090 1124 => 0.148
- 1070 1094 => 0.176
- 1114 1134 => 0.156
